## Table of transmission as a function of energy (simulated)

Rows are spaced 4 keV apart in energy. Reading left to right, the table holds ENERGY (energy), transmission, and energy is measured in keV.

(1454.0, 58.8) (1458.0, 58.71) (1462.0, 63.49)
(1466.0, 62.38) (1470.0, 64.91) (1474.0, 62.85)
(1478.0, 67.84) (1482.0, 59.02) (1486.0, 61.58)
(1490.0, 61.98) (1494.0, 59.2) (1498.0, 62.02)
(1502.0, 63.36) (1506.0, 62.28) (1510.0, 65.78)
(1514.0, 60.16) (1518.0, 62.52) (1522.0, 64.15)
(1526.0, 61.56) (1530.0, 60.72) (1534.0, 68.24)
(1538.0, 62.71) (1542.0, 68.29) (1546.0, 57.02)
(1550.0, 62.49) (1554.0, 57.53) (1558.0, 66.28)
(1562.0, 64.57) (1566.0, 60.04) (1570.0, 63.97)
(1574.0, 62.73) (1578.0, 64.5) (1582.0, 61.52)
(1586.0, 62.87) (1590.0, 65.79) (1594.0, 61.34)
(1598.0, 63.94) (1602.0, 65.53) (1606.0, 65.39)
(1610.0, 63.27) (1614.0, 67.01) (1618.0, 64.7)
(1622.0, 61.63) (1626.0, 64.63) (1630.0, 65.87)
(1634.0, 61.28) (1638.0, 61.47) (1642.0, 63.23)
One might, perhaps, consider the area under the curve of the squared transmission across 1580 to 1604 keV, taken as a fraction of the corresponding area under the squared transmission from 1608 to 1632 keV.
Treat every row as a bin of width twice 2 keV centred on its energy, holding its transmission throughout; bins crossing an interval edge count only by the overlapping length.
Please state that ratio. 0.97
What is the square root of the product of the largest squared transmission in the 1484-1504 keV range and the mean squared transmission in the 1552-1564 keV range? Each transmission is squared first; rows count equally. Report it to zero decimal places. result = 3986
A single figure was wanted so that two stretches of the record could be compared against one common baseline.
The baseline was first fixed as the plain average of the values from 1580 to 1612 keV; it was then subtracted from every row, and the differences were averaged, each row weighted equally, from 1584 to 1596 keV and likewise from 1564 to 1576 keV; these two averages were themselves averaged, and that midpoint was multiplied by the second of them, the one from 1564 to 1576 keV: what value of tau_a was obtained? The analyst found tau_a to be 1.3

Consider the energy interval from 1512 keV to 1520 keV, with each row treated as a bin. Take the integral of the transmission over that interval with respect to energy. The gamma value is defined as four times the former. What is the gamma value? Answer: 1963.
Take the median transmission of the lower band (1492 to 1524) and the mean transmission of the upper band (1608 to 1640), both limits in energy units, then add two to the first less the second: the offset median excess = 0.7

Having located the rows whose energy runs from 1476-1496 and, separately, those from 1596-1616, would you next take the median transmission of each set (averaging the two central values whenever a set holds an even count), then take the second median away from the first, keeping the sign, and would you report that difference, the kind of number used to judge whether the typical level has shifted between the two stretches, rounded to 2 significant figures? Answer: -3.8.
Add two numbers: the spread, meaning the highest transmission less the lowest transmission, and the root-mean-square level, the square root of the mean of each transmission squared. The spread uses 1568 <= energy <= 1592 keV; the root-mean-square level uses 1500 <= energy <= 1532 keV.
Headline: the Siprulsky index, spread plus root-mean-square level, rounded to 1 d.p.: 66.9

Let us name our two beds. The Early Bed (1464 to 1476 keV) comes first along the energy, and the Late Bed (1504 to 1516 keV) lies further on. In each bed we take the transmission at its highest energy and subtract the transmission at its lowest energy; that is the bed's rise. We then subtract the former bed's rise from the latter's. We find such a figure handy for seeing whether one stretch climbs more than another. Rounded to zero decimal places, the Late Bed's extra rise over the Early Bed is -3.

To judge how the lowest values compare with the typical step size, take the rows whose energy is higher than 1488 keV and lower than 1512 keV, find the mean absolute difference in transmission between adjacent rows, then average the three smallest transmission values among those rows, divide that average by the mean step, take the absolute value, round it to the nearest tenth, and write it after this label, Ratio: 26.5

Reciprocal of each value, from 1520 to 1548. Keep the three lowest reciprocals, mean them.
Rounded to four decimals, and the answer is 0.0150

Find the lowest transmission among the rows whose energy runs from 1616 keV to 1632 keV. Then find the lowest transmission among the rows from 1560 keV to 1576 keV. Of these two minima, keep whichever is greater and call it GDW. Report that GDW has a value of 61.6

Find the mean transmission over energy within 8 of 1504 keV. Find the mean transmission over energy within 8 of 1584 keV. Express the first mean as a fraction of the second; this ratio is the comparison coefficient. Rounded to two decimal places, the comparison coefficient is 1.00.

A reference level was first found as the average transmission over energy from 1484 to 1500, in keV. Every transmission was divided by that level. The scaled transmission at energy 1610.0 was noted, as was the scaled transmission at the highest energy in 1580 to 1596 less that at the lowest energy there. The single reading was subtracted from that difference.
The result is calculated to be -1.037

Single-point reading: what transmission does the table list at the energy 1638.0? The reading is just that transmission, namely 61.47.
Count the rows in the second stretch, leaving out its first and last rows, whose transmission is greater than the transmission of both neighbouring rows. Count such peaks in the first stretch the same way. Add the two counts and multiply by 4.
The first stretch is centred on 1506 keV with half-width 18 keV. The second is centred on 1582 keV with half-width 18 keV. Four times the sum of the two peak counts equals 20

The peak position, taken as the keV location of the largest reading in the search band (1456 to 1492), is 1478.0 keV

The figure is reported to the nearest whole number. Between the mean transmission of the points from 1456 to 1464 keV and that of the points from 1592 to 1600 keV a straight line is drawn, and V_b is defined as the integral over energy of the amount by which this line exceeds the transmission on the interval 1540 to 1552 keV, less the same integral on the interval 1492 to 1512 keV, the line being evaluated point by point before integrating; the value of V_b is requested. 13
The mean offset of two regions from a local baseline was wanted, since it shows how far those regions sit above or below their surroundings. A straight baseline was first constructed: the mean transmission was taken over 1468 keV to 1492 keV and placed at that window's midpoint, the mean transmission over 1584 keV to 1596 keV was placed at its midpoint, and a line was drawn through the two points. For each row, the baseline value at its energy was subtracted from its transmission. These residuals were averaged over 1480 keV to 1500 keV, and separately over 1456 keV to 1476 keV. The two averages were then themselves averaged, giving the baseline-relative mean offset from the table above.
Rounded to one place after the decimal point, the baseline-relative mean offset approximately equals -1.4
